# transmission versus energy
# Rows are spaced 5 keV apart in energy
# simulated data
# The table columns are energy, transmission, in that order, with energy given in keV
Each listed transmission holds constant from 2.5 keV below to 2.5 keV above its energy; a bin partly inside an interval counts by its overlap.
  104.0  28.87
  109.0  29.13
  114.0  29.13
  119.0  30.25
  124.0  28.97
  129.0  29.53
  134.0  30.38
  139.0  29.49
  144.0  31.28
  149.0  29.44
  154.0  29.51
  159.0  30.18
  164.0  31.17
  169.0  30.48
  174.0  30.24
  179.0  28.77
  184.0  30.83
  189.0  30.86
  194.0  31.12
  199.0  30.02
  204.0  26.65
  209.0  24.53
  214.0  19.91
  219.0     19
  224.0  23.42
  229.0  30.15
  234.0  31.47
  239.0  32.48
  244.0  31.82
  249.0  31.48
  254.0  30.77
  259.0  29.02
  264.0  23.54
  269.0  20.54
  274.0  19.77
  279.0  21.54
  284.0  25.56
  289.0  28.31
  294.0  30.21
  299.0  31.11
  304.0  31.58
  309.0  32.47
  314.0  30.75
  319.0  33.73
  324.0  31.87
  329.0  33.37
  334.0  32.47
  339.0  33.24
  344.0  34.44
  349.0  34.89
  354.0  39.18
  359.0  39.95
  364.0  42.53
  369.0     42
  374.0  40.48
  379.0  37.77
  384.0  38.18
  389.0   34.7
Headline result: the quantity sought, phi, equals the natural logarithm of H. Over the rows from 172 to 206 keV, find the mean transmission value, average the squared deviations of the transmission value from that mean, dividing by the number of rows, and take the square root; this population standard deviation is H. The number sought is 0.4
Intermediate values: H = 1.5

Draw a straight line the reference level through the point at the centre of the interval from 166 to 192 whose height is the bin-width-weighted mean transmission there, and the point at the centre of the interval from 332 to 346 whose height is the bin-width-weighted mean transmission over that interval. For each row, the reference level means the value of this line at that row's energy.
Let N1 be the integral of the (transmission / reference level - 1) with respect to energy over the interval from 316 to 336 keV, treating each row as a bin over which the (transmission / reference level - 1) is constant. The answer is -0.2 keV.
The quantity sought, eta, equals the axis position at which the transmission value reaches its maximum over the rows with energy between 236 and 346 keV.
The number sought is 344.0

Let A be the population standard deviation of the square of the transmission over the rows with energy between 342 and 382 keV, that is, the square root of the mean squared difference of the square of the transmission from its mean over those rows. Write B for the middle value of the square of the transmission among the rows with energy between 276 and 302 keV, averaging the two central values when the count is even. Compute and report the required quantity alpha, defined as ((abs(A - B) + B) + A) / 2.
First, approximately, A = 216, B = 801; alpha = 801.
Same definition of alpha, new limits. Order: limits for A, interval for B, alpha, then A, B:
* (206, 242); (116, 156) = 871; 266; 871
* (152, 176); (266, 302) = 653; 32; 653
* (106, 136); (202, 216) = 602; 33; 602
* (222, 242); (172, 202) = 932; 196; 932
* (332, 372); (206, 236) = 575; 283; 575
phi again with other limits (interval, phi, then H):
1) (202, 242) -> 1.6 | 4.8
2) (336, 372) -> 1.3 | 3.5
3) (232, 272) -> 1.4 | 4.1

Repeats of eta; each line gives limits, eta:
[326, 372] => 364.0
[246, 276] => 249.0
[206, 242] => 239.0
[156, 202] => 164.0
